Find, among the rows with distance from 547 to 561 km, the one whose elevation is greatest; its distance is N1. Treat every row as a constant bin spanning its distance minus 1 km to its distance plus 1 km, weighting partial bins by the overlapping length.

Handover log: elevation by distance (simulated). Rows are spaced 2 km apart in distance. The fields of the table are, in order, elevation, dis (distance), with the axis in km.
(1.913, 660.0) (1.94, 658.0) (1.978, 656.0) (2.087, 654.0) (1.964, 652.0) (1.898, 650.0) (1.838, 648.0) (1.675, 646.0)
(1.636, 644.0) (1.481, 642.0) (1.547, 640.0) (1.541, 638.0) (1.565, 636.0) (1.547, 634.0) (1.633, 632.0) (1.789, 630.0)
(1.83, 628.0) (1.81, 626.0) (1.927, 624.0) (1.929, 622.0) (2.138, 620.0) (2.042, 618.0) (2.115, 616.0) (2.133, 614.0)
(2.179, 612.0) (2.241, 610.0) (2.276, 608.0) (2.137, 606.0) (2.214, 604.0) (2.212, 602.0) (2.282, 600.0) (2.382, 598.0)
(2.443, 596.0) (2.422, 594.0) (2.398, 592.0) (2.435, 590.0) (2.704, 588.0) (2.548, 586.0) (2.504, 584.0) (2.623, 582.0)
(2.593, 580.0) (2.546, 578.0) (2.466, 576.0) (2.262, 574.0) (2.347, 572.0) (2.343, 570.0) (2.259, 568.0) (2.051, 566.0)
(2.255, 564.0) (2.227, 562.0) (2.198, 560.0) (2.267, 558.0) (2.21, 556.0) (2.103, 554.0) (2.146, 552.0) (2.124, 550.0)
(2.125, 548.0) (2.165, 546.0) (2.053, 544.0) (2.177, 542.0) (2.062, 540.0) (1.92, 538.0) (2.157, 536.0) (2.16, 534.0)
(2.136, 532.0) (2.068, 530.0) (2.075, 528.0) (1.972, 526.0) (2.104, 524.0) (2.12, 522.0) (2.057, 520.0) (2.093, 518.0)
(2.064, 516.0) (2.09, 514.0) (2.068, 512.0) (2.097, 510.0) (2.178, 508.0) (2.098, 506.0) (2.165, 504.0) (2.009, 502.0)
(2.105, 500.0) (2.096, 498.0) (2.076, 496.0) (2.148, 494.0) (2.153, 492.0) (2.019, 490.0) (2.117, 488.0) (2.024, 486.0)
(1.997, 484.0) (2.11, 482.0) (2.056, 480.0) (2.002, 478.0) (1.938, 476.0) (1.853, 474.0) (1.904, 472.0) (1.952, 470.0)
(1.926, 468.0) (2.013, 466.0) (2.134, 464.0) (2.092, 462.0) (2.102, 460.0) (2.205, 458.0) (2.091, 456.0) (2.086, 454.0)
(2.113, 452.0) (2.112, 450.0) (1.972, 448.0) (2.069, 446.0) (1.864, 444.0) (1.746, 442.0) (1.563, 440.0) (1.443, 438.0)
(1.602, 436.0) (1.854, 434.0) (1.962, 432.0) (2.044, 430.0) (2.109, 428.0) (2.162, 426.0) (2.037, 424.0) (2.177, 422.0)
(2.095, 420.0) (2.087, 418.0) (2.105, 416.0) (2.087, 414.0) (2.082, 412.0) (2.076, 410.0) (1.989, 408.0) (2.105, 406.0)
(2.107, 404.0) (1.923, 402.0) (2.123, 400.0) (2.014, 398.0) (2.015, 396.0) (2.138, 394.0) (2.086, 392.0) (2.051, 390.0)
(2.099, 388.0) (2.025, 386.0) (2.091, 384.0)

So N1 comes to 558.0 km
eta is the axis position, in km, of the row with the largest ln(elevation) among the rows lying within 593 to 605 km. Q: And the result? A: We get 596.0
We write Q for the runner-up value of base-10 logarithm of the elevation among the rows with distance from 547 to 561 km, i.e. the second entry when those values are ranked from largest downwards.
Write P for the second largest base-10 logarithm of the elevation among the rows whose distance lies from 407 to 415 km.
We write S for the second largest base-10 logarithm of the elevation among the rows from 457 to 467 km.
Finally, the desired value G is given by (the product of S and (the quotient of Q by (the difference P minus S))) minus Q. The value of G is -10.9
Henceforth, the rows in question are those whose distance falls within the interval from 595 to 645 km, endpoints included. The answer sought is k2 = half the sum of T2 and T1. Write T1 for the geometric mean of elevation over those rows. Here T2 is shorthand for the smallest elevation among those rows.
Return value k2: 1.71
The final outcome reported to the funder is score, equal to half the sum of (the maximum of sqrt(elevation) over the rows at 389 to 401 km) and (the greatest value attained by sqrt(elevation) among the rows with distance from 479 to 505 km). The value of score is 1.47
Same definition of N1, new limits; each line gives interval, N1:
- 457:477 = 458.0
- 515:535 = 534.0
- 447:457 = 452.0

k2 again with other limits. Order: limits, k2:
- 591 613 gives 2.21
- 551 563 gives 2.15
